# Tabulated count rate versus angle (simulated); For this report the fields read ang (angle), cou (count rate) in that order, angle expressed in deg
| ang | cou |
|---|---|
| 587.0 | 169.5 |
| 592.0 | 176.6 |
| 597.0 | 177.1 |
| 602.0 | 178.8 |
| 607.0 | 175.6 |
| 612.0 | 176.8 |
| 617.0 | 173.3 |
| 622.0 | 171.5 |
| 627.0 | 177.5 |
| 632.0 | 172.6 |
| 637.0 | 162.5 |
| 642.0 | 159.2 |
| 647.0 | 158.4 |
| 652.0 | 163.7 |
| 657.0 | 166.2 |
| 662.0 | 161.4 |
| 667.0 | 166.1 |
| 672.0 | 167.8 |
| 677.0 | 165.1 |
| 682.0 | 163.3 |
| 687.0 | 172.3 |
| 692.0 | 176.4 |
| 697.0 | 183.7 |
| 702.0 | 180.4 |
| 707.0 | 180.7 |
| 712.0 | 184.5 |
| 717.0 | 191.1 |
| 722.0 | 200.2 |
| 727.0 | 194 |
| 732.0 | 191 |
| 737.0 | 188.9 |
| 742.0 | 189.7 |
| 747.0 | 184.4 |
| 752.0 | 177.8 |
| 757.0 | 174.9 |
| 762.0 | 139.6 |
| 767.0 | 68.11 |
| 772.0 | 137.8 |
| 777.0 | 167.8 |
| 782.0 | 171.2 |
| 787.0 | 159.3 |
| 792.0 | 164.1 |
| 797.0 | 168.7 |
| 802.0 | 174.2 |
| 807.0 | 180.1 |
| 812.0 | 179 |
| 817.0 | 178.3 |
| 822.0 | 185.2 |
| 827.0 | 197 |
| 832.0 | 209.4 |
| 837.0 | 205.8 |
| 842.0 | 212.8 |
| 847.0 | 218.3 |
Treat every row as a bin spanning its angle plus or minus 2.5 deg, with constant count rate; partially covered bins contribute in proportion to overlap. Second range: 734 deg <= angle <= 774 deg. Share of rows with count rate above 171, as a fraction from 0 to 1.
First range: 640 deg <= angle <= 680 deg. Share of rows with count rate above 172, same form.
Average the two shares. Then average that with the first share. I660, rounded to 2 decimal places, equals 0.16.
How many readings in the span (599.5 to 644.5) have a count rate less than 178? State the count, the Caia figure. 8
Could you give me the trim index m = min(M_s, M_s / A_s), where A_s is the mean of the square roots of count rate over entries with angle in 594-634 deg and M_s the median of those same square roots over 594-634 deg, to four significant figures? 1.002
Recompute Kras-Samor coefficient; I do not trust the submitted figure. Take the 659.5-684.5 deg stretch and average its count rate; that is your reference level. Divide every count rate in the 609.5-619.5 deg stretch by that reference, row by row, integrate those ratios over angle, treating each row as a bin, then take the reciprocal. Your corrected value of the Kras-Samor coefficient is 0.094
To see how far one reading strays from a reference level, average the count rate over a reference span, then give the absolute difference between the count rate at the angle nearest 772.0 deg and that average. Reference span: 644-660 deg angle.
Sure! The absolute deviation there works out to 25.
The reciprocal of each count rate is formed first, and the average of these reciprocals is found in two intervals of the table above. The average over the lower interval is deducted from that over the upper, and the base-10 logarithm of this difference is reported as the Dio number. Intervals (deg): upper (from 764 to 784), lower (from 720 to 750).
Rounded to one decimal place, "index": -2.5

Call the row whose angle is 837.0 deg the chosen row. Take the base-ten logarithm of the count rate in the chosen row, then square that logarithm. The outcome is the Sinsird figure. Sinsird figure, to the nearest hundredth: 5.35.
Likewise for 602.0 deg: 5.07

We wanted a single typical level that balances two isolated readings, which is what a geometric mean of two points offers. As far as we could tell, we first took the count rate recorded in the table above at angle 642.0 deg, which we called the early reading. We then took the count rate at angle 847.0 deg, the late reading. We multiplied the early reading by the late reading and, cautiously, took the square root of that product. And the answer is 186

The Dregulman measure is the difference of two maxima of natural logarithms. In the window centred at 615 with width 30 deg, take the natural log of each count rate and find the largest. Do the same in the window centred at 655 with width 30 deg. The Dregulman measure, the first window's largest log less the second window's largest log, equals 0.07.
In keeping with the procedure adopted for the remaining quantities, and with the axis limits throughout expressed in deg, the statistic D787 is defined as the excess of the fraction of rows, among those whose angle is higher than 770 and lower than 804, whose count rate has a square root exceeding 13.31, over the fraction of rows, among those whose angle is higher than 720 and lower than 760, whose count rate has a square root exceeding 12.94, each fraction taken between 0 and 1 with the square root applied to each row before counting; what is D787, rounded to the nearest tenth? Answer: -1.0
